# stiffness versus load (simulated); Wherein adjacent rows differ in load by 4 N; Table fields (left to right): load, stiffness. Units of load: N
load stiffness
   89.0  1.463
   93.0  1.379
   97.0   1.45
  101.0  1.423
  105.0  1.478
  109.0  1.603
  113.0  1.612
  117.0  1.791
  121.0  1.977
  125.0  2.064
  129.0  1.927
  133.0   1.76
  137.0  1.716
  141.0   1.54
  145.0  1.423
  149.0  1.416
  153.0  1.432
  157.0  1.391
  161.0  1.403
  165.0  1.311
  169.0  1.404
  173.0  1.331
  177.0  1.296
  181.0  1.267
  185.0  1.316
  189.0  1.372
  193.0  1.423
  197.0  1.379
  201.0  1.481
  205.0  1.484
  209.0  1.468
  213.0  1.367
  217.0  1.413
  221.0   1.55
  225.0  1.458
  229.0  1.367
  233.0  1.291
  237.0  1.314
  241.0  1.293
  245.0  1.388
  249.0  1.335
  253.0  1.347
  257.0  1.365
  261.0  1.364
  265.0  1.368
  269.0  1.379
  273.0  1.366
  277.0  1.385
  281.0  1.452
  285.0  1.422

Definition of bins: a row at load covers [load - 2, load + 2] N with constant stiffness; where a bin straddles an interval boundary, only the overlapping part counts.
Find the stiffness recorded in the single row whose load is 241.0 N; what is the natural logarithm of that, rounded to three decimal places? 0.257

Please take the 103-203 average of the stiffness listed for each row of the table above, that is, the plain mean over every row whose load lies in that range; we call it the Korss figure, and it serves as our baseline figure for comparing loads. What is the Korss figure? 1.52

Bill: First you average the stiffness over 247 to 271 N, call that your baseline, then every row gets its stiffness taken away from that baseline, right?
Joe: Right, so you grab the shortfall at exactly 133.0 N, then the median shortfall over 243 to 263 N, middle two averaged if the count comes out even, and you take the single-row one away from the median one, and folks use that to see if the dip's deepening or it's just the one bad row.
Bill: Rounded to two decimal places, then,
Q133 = 0.40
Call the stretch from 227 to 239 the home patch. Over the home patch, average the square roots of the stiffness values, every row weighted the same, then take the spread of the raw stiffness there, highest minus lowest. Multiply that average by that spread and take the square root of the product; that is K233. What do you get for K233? 0.296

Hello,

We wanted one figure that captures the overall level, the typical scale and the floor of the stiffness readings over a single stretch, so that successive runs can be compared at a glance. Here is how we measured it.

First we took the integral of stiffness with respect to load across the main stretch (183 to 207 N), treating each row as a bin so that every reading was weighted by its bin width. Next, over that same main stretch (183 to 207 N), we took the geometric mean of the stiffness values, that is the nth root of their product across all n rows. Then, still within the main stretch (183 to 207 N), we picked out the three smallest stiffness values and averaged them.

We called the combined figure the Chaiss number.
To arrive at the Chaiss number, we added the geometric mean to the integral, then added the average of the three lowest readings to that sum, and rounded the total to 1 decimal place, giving 36.6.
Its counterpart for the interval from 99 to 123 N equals 42.7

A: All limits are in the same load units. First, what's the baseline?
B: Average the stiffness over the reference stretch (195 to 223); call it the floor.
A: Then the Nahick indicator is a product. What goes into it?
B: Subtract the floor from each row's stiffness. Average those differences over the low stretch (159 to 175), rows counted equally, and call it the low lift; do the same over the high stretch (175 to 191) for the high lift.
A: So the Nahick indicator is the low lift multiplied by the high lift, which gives 0.012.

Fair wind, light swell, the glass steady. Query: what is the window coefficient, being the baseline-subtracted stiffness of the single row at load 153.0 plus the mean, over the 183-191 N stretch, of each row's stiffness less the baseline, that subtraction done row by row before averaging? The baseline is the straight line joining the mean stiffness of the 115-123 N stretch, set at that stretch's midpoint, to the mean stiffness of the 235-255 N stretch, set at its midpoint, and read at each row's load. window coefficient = -0.55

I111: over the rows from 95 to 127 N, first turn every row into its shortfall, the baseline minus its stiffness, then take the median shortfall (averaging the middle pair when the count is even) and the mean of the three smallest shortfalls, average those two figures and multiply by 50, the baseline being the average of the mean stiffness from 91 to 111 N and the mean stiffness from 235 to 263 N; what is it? -18.5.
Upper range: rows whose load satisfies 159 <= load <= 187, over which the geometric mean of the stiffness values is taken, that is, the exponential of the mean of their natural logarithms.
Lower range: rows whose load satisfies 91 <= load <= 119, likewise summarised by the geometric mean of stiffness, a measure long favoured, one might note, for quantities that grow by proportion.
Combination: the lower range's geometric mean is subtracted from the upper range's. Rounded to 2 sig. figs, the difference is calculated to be -0.20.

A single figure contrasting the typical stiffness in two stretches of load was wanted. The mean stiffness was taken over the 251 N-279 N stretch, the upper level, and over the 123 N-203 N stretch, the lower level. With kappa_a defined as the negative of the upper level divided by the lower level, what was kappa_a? -0.92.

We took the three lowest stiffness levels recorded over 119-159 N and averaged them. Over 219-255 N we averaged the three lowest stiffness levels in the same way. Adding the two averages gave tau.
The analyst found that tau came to 2.71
